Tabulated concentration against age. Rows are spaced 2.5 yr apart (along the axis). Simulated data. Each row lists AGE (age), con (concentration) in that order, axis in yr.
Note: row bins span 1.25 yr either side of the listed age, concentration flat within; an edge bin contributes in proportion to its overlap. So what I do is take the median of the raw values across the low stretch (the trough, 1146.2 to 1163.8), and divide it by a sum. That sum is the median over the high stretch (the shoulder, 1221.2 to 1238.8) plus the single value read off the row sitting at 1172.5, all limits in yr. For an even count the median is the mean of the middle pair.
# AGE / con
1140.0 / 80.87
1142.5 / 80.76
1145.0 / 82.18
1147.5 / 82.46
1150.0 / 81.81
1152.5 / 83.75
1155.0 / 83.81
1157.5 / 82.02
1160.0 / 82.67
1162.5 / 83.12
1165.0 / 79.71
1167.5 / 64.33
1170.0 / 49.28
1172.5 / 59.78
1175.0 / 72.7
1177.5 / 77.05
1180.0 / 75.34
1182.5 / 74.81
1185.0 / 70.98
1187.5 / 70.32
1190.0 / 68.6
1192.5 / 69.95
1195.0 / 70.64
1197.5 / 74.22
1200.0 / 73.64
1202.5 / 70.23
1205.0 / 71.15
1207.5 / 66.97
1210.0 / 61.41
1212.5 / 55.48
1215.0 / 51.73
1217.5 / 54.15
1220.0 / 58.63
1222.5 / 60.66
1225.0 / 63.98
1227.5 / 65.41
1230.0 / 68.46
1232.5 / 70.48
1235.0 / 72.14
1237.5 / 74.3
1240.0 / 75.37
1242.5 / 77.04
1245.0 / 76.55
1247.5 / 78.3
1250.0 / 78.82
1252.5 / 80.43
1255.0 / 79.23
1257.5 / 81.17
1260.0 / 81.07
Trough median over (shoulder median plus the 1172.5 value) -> 0.645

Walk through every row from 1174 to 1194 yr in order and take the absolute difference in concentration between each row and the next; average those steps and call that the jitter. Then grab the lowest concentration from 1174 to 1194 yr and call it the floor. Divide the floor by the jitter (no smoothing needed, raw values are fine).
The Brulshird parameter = 34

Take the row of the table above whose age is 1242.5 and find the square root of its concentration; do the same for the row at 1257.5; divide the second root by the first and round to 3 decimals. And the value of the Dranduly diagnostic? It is 1.026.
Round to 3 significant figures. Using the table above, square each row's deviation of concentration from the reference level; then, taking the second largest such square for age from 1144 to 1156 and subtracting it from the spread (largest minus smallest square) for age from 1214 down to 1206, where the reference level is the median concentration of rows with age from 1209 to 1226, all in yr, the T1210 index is -569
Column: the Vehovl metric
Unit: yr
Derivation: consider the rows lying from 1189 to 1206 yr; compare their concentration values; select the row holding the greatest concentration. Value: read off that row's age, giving 1197.5 yr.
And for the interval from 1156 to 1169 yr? 1162.5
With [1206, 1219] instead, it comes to 1207.5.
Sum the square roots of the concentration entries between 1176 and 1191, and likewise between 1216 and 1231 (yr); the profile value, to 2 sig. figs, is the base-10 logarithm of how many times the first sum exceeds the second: 0.036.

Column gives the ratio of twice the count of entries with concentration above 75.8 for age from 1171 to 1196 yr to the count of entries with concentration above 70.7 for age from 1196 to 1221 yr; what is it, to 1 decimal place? 0.7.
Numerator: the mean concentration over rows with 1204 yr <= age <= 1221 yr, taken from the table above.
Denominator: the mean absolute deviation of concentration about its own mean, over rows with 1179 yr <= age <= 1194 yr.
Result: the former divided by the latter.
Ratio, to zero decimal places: 26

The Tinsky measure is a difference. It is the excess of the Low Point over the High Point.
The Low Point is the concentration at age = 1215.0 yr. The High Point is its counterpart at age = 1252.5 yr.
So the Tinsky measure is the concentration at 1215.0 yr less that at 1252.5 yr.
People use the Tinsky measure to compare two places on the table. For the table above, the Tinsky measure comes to -29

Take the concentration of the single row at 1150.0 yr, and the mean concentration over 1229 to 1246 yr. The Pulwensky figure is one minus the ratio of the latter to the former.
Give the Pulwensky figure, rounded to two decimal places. 0.10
